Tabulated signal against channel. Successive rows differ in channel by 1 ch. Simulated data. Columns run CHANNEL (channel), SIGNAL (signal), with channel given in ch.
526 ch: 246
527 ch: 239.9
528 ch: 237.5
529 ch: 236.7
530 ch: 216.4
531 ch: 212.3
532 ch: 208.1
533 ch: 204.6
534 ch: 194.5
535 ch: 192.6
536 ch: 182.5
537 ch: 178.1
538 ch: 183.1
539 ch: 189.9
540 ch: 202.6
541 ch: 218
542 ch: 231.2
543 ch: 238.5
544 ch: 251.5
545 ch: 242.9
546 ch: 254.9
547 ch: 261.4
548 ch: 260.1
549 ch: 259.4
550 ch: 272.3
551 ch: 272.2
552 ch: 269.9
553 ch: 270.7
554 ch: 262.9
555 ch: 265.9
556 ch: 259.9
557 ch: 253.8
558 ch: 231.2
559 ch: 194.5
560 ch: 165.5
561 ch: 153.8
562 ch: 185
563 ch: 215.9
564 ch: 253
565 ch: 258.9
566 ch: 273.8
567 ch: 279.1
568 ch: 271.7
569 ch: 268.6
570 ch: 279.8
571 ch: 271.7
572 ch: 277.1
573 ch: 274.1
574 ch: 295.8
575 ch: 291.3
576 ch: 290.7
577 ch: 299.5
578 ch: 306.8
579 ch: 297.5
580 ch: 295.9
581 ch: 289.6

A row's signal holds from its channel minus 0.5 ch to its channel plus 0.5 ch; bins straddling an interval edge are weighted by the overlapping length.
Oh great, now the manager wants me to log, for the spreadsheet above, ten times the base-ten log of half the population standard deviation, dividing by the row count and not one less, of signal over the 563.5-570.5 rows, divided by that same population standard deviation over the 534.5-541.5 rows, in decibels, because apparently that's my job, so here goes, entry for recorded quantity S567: -4.4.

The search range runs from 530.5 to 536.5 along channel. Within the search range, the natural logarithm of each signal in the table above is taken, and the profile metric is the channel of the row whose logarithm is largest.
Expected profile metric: 531 ch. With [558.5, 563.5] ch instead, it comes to 563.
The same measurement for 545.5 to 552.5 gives 550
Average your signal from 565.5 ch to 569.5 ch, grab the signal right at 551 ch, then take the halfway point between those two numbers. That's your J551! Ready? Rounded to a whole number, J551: 273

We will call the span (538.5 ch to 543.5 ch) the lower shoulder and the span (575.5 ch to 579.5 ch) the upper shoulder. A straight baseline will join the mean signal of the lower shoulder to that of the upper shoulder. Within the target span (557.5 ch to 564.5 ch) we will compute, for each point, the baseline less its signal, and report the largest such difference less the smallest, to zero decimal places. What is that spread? 92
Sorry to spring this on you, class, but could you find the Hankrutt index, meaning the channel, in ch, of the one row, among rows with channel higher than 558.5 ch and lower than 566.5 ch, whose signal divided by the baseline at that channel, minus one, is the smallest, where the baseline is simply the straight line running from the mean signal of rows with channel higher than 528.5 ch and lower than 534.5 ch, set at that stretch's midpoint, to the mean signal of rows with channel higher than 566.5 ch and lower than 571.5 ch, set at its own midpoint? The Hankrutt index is 561 ch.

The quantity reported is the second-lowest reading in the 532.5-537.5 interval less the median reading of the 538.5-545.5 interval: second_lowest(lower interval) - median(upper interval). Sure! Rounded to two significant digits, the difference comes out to -49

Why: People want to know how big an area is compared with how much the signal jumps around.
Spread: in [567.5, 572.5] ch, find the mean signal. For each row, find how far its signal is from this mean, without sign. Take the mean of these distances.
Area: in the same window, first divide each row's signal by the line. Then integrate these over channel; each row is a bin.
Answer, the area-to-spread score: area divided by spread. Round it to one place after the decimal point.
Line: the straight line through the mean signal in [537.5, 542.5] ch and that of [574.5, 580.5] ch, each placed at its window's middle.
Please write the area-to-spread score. 1.3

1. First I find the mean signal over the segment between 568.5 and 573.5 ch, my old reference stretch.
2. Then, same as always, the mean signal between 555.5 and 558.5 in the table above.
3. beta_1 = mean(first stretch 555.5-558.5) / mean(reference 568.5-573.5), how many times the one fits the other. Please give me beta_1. 0.91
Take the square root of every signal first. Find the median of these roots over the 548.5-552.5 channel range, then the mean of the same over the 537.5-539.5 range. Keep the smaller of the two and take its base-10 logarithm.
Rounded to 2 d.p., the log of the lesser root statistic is 1.14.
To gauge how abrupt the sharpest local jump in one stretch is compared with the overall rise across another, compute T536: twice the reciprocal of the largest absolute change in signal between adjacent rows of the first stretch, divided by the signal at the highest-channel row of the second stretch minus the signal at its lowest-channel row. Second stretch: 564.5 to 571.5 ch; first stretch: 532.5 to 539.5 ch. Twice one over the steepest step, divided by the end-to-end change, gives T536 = 0.015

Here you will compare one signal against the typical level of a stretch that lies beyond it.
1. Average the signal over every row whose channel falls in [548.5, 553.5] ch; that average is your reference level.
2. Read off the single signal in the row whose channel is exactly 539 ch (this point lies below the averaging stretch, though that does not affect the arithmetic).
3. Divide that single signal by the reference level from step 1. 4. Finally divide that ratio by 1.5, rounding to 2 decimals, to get 0.47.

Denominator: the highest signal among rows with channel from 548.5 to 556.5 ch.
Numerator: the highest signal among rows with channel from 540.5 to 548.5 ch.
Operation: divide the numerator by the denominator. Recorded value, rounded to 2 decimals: 0.96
